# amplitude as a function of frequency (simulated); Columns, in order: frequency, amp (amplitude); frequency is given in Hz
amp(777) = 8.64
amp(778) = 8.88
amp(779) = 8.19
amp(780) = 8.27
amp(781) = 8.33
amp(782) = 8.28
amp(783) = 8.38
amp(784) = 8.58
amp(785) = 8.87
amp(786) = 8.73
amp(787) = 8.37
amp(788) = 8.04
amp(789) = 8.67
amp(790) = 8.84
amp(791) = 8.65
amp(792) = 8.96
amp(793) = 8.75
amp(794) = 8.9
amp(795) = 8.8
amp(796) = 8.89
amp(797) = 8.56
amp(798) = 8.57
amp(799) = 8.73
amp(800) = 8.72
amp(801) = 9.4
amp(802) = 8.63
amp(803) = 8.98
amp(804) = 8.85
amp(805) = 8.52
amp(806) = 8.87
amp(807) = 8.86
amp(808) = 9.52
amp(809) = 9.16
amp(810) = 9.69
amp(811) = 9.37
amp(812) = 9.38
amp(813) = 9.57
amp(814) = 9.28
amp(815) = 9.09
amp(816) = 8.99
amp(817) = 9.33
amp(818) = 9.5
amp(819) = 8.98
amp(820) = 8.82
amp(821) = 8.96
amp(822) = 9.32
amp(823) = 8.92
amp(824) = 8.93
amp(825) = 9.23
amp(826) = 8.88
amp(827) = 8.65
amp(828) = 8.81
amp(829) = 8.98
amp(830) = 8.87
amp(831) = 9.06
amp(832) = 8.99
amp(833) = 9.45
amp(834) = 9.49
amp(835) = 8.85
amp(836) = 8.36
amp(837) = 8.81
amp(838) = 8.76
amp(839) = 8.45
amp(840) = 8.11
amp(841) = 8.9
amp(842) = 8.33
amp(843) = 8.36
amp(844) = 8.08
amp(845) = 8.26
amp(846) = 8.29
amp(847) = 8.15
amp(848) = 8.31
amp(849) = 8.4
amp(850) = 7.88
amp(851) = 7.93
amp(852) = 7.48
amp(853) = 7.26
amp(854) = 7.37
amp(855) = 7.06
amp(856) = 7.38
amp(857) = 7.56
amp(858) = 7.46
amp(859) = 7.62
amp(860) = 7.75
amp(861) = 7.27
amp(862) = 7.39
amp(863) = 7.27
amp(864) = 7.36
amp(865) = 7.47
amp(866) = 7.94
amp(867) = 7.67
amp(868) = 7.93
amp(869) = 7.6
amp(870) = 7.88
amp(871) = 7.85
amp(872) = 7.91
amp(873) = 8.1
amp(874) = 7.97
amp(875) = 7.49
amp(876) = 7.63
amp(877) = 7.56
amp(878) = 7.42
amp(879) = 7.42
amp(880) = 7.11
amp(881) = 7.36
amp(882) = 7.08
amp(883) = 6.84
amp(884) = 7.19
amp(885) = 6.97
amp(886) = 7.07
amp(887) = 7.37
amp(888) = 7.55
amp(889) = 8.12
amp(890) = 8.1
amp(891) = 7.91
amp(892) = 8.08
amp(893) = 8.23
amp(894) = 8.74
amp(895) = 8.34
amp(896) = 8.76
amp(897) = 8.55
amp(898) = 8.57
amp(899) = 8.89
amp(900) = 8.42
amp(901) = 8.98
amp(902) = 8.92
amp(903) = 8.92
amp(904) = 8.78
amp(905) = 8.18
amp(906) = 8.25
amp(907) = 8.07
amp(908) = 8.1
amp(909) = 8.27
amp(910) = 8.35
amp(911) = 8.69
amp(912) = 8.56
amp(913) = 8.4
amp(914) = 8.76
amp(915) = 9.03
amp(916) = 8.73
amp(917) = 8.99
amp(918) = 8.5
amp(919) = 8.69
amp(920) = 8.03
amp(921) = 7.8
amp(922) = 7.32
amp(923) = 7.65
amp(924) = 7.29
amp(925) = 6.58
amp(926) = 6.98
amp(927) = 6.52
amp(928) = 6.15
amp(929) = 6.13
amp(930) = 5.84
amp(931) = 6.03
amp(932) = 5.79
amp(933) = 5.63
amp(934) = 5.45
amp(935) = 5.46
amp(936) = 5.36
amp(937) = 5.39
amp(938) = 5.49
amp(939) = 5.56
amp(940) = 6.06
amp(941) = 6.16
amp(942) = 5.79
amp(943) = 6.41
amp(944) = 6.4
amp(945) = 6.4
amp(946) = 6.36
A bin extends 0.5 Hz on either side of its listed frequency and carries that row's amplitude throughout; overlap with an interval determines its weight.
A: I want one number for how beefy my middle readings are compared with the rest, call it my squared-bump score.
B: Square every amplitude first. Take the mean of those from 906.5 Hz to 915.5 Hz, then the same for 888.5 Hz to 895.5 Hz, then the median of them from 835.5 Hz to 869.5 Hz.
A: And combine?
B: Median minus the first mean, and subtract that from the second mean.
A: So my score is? 77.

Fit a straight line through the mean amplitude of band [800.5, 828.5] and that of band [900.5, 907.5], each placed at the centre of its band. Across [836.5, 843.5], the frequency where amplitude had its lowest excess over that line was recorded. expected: 840 Hz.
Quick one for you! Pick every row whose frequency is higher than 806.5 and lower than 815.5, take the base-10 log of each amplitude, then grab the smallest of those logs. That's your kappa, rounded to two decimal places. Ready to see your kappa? 0.95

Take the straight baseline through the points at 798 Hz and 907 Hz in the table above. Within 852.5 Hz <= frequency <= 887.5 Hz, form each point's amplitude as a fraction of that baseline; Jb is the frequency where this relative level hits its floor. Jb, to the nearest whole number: 883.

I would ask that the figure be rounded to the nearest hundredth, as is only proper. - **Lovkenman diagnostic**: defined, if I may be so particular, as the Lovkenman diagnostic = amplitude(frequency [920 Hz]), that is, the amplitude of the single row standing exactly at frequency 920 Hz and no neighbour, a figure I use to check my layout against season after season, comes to 8.03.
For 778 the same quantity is 8.88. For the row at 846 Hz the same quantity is 8.29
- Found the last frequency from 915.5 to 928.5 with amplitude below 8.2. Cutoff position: 928 Hz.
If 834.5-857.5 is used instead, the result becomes 857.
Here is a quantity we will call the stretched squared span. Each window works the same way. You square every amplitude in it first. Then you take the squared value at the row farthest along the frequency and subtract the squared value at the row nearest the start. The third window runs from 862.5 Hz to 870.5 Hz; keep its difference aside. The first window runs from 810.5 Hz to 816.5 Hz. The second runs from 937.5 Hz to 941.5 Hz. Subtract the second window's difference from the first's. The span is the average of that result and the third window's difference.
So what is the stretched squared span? -3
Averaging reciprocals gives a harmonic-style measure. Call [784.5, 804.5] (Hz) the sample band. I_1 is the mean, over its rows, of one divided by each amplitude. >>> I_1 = 0.114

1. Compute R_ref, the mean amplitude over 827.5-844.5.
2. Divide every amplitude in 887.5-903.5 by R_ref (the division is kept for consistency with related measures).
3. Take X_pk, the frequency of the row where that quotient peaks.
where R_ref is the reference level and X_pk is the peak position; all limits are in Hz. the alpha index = 901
